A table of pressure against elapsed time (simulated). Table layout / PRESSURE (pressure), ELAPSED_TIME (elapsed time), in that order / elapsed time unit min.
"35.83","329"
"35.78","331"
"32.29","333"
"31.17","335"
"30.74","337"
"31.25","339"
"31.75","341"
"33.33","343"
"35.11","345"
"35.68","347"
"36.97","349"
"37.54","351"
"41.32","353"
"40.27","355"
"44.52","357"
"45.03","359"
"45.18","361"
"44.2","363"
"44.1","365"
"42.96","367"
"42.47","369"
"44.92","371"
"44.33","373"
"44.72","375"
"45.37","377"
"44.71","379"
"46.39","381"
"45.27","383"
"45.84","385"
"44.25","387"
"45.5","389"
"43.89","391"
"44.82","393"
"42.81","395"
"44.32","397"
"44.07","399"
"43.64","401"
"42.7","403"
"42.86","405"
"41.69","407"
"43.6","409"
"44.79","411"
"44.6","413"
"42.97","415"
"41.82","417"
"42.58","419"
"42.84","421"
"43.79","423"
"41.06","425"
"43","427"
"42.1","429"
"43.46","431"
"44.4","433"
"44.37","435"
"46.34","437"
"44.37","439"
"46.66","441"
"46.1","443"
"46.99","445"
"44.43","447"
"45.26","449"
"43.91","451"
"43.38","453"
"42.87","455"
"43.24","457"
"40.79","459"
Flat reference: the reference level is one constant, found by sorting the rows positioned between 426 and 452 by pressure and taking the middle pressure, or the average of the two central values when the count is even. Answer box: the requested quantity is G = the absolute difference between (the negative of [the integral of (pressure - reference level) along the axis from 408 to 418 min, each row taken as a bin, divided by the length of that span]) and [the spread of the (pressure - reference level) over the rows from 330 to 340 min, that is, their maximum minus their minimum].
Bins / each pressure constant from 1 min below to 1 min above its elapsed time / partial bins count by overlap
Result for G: 4.2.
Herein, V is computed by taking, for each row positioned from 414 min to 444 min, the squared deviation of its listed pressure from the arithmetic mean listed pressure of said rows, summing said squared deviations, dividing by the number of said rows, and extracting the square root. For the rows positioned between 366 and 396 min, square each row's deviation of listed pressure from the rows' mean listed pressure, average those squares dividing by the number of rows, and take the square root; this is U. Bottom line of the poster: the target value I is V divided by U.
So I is 1.5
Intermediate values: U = 1.1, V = 1.6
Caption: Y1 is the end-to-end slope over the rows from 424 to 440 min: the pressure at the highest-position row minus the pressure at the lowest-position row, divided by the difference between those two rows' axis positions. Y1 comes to 0.24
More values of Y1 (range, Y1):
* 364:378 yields 0.11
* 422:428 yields -0.20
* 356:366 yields -0.05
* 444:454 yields -0.45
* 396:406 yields -0.18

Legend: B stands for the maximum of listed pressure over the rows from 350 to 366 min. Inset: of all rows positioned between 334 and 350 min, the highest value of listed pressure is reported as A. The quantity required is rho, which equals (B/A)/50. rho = 0.0244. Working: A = 36.97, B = 45.18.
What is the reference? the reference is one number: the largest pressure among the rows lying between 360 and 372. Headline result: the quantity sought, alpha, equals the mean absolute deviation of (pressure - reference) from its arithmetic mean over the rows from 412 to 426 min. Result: 0.8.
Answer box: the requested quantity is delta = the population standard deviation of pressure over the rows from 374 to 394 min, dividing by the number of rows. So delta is 0.7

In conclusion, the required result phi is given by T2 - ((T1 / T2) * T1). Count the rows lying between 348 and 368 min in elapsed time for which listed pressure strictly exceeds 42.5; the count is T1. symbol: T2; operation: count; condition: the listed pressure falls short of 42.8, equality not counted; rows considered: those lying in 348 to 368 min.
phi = -5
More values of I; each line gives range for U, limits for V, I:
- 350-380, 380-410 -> 0.6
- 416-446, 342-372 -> 2.2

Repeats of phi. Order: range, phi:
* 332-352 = 10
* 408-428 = -18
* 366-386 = -80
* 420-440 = -30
